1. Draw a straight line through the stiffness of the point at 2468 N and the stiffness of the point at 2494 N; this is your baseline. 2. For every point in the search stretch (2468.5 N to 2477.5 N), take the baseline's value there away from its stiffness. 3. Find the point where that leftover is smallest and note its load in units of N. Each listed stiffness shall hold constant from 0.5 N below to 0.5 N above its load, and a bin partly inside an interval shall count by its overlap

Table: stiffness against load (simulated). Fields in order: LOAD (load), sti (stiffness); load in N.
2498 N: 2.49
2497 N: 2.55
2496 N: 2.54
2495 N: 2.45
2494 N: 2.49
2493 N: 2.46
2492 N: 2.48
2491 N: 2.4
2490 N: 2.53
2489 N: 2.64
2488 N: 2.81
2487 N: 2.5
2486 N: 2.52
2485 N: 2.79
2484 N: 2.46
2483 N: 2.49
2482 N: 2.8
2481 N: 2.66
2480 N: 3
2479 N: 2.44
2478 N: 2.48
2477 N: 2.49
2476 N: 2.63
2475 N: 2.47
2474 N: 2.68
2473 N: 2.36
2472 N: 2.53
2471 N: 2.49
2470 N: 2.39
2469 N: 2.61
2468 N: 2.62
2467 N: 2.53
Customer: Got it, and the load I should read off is 2473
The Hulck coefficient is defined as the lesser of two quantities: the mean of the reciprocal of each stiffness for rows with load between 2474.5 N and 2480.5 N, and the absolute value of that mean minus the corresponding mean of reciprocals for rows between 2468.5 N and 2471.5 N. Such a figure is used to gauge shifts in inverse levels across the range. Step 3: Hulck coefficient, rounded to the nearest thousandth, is 0.012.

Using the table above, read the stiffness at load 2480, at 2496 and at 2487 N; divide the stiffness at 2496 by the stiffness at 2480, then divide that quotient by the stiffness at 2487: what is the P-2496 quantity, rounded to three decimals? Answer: 0.339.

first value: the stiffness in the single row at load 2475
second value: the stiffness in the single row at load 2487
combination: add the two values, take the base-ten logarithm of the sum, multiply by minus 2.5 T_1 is -1.74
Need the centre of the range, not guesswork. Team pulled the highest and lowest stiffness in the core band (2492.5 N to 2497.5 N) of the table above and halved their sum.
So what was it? 2.50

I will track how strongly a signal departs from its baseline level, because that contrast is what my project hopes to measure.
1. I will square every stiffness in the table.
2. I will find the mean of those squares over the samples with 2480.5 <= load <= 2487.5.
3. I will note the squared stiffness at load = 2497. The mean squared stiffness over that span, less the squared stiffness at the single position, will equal 0.29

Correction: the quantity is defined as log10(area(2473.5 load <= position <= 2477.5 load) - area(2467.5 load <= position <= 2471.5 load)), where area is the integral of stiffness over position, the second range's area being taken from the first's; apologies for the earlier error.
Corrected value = -0.80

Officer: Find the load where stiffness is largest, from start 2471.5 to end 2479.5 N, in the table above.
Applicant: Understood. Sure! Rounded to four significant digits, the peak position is 2474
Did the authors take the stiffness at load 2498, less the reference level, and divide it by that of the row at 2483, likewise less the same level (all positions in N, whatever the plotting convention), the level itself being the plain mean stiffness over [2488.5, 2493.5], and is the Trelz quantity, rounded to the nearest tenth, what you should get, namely 1.0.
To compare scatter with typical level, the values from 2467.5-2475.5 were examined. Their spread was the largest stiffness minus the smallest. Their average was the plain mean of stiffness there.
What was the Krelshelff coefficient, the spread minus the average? -2.20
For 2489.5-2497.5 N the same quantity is -2.34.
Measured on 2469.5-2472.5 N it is -2.33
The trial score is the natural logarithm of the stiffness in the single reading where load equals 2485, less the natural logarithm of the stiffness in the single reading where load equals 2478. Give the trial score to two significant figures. 0.12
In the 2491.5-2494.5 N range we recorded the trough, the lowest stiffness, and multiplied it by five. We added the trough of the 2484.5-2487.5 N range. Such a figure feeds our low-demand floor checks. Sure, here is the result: 14.80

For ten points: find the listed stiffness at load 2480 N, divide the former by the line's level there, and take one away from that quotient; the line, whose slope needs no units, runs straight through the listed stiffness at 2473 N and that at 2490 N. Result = 0.23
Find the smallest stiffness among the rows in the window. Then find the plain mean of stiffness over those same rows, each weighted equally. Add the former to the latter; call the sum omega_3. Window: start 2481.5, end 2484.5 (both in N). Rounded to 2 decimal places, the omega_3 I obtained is 5.04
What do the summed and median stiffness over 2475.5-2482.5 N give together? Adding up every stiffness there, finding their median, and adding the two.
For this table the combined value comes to 21.1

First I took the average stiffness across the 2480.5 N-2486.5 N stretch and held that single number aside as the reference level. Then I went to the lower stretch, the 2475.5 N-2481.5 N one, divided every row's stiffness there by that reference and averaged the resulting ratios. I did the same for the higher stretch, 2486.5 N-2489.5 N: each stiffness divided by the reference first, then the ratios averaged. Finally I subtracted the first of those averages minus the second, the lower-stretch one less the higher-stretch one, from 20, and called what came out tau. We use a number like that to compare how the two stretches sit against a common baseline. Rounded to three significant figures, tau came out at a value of 20.0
